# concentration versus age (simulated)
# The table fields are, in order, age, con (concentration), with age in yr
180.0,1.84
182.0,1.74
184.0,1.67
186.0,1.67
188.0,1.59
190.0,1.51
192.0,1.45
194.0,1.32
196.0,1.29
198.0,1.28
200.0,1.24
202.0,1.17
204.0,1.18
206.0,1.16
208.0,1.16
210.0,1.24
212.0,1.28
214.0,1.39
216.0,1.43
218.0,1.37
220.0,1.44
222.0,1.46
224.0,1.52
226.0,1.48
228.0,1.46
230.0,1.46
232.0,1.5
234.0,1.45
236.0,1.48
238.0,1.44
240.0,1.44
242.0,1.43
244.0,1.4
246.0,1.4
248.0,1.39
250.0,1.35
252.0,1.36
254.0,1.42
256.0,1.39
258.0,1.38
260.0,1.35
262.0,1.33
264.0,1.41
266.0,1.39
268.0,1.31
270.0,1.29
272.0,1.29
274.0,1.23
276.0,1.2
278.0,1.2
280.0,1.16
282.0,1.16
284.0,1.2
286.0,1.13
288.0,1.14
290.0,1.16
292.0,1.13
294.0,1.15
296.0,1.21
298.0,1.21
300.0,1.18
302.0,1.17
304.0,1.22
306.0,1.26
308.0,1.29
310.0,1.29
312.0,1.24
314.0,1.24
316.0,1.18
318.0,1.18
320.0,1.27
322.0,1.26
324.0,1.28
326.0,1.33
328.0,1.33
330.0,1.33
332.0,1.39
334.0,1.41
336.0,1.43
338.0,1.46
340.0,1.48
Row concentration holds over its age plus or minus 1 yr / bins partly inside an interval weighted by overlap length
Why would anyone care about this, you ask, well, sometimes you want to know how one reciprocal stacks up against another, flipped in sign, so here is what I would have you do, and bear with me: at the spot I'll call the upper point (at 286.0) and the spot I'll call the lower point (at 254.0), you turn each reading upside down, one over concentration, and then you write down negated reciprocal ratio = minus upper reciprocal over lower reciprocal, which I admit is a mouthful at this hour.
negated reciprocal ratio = -1.26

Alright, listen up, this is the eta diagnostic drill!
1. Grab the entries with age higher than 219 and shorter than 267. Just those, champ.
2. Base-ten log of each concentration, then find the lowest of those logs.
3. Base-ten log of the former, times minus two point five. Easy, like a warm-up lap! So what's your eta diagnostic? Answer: 2.27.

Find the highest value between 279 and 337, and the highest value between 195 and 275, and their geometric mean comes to 1.47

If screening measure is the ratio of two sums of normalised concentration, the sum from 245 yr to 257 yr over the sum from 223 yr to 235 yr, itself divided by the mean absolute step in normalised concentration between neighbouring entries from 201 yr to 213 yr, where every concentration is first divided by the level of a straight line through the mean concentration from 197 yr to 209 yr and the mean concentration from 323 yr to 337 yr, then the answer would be 37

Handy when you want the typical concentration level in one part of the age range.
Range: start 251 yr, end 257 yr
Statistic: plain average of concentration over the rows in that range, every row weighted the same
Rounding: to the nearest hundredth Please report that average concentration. 1.39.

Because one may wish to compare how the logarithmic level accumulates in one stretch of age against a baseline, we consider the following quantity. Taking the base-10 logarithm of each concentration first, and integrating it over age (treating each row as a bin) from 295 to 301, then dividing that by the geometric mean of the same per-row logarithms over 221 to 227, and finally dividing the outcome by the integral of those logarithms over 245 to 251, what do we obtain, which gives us 3.3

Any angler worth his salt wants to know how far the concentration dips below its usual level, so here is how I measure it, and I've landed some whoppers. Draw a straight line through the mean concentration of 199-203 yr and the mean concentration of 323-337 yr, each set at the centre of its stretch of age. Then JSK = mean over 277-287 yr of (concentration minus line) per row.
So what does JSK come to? -0.13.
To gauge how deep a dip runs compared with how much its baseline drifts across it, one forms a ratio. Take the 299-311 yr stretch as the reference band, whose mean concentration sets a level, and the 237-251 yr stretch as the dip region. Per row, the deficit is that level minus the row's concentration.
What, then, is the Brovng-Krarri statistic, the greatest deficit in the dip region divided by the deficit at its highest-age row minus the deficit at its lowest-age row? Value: -1.3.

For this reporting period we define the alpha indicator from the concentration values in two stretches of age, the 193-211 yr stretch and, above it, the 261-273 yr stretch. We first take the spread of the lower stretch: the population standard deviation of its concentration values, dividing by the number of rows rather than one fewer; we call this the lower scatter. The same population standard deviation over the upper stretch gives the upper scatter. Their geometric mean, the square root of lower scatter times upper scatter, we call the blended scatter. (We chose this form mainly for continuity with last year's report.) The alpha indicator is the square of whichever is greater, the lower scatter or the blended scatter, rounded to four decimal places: 0.0034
